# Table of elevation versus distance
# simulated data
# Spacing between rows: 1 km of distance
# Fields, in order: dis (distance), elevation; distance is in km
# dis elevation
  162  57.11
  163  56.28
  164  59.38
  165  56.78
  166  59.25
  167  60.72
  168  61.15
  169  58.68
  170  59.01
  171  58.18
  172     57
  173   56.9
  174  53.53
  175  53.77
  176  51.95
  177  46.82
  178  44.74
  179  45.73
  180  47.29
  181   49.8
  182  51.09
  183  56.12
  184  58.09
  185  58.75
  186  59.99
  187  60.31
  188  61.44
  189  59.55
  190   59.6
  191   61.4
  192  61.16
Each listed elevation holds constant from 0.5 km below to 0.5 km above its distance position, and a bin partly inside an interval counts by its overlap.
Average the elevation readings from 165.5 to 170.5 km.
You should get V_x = 60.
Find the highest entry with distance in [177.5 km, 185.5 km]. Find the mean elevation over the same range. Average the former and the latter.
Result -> 55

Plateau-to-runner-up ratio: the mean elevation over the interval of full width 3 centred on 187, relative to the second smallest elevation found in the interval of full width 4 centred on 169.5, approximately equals 1.0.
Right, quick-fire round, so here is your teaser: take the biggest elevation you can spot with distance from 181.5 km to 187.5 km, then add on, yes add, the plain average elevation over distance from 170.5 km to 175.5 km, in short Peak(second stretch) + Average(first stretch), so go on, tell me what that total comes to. 116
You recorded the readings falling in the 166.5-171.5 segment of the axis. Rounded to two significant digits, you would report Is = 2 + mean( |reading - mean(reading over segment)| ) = 3.1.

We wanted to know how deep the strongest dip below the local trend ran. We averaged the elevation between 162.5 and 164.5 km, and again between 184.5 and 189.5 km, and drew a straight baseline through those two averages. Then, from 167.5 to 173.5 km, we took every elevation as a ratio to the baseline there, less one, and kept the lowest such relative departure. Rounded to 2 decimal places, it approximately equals -0.03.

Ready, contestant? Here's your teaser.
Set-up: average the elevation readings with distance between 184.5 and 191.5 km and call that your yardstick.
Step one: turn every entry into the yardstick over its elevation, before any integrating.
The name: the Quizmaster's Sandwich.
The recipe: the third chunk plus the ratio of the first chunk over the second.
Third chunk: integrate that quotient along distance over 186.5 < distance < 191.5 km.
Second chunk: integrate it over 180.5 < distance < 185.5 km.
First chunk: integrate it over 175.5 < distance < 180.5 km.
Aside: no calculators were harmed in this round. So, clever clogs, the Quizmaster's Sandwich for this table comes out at 6.1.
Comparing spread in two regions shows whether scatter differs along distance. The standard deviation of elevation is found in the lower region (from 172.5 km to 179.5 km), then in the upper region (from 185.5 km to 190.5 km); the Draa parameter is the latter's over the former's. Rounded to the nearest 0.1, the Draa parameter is 0.2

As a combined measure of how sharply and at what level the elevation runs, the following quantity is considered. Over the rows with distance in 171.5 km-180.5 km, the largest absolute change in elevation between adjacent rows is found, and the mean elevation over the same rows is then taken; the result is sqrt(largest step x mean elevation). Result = 16.2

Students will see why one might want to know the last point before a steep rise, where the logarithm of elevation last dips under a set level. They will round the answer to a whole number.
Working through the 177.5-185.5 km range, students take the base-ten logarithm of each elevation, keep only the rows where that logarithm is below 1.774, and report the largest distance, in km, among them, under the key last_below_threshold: 185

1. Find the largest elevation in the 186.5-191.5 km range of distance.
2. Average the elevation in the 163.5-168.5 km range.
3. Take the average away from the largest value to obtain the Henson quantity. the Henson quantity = 2.0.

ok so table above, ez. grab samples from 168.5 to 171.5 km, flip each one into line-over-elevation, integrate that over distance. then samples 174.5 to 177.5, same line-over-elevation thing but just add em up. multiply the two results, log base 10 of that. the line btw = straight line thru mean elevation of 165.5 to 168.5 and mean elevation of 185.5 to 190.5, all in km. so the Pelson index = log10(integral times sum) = 1.04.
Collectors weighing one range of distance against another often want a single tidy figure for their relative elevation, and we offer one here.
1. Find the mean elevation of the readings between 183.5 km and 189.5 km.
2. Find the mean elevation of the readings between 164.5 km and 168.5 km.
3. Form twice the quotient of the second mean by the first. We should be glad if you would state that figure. 1.99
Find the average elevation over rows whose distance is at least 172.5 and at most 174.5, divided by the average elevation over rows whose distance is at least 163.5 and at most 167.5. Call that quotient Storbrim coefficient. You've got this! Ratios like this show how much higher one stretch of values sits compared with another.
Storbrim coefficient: 0.94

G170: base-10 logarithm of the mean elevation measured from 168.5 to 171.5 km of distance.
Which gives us 1.77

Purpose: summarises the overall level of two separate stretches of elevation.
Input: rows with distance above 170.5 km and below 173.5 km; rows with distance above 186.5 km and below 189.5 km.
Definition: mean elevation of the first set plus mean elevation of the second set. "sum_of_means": 118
